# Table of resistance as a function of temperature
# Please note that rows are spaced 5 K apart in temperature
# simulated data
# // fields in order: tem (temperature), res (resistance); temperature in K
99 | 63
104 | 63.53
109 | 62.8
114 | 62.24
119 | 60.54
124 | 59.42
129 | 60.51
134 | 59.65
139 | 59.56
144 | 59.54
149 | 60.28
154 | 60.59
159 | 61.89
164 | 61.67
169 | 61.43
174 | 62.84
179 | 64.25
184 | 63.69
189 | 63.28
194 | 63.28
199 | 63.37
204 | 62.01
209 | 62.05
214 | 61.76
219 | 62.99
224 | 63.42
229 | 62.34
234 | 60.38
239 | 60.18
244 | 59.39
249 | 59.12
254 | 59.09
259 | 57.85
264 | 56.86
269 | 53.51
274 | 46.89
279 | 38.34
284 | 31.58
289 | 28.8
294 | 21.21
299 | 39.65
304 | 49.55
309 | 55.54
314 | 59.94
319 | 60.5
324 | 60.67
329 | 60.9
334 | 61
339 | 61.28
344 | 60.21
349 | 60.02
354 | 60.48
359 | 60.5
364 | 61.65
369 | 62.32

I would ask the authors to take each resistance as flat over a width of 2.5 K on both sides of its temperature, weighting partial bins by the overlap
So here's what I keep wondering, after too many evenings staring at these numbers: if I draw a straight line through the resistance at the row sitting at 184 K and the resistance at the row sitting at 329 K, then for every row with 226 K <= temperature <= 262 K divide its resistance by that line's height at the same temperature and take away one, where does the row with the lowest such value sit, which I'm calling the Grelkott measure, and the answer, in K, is 259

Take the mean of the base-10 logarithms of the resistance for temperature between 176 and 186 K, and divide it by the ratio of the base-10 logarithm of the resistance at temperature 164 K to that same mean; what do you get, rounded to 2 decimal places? 1.82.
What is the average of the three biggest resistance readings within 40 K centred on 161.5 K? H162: 63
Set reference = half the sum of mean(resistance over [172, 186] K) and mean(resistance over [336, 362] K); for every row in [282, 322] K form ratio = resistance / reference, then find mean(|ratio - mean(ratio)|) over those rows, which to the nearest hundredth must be 0.21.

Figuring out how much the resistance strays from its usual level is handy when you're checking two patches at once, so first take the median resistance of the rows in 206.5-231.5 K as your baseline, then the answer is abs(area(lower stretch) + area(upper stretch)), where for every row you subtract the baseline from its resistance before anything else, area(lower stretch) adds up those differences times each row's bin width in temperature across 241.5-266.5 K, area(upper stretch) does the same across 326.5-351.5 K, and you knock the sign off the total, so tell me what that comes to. 138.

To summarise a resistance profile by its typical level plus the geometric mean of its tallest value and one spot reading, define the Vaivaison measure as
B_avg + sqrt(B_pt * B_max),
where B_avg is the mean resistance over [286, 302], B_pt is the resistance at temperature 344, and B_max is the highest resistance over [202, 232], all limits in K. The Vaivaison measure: 92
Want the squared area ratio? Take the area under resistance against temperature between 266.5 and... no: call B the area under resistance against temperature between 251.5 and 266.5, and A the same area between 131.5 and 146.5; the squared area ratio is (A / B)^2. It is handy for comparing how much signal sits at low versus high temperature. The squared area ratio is 1.06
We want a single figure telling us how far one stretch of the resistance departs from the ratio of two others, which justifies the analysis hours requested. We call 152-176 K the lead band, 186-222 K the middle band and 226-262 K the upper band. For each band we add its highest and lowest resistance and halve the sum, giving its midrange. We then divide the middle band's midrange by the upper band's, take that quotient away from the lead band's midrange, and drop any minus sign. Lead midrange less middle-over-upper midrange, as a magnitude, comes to 60.7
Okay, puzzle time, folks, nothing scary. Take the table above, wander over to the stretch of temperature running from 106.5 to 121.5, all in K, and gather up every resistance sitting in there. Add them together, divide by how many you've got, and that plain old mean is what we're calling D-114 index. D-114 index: 61.9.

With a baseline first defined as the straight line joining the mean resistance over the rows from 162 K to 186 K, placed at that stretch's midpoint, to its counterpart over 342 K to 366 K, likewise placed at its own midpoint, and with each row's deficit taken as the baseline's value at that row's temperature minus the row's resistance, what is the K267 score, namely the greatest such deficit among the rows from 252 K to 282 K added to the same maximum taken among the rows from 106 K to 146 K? 27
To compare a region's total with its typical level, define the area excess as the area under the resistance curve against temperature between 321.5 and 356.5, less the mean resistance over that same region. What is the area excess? 2062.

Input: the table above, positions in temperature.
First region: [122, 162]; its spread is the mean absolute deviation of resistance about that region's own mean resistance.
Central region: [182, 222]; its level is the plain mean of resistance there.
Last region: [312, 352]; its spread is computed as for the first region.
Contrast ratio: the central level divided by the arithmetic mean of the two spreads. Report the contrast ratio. 121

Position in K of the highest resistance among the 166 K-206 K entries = 179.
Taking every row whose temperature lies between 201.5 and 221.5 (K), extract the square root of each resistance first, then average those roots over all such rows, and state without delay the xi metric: 7.9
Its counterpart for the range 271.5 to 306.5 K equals 6.0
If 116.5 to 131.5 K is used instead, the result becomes 7.8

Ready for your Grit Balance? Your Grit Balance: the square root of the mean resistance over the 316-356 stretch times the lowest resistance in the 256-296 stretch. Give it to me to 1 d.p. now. 35.9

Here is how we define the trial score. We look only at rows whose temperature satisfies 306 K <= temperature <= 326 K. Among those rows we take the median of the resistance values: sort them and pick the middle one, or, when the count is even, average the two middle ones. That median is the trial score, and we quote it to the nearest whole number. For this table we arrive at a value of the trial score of 60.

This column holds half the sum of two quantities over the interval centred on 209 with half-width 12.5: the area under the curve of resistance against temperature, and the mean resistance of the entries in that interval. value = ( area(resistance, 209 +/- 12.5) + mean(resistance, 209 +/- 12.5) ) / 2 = 812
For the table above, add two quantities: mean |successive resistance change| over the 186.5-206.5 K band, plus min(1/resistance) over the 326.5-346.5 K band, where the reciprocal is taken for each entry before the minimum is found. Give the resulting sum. 0.50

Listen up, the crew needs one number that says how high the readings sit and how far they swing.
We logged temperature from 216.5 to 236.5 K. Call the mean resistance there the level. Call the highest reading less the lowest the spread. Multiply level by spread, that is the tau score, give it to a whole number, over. 189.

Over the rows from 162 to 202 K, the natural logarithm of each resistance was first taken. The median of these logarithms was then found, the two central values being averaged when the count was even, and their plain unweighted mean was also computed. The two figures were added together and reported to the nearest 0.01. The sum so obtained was 8.29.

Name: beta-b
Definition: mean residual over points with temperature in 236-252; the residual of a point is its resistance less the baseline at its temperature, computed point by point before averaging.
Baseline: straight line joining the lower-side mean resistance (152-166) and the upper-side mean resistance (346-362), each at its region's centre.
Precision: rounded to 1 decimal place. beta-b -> -1.4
